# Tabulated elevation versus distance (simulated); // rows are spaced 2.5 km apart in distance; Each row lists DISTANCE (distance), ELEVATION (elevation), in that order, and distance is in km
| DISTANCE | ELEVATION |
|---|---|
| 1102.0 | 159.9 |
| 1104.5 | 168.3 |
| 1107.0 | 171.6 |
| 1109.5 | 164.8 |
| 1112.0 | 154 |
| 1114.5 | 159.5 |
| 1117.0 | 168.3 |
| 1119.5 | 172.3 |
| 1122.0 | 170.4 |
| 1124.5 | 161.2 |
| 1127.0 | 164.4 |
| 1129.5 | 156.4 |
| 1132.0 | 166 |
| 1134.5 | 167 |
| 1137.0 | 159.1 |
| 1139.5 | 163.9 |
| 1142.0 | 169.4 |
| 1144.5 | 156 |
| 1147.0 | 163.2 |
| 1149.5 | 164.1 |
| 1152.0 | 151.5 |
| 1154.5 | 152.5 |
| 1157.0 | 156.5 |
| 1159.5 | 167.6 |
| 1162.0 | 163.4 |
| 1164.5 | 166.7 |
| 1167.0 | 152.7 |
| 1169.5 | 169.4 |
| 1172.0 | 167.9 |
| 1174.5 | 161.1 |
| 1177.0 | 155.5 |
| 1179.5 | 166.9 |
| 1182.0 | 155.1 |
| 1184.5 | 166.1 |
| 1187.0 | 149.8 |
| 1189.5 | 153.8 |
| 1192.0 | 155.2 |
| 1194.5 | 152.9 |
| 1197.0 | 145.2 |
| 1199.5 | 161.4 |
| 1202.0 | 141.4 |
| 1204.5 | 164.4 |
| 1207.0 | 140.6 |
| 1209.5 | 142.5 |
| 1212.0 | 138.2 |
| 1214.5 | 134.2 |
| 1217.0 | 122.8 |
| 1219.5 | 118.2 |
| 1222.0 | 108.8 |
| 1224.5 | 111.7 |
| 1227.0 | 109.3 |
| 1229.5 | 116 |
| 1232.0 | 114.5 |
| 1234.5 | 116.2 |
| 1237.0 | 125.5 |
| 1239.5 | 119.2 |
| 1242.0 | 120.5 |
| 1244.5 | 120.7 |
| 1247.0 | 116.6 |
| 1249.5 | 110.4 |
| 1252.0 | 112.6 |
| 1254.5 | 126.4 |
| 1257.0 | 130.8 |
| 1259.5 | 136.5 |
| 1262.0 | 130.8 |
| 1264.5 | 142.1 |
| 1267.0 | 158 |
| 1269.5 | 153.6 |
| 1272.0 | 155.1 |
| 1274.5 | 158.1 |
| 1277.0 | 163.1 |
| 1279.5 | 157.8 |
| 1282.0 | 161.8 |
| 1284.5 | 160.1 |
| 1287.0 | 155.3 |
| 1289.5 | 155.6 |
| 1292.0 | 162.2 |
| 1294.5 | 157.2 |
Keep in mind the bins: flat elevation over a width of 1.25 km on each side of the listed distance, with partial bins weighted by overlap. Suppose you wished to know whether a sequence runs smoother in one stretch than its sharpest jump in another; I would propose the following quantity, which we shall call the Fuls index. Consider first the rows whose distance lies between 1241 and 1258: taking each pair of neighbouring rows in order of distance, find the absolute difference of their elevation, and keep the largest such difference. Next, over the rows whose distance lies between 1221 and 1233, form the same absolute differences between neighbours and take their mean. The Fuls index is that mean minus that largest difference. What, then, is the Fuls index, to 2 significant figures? -10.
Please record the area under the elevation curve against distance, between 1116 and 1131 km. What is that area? 2482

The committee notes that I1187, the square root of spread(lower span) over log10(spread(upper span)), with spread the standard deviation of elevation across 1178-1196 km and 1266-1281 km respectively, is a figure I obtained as 3.6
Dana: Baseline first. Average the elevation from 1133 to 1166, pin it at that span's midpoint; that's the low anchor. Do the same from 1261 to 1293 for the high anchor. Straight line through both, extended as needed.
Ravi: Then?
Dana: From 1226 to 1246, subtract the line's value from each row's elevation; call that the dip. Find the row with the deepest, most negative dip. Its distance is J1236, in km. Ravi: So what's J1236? 1227.0 km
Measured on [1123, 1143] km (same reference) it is 1129.5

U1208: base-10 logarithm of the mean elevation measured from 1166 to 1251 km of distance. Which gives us 2.14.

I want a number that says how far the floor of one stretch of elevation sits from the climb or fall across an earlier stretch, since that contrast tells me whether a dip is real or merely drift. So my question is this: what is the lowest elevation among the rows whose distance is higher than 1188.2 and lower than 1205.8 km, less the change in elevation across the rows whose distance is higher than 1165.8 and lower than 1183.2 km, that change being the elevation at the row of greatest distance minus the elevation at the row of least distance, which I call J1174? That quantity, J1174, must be 139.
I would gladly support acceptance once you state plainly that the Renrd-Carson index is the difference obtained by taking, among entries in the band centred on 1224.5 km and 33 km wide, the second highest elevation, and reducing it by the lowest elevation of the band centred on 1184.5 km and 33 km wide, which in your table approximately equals -7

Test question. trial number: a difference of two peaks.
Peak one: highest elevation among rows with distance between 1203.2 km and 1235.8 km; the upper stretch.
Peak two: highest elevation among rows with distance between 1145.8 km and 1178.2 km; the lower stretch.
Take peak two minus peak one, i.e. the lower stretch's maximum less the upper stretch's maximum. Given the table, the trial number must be 5.0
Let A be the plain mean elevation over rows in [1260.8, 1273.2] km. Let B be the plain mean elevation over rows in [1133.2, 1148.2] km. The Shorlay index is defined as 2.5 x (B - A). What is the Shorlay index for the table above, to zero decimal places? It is 38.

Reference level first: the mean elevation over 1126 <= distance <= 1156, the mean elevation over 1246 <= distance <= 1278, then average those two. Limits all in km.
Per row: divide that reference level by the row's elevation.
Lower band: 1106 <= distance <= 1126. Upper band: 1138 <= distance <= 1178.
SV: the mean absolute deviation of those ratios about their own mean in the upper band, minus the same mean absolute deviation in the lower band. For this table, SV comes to 0.00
